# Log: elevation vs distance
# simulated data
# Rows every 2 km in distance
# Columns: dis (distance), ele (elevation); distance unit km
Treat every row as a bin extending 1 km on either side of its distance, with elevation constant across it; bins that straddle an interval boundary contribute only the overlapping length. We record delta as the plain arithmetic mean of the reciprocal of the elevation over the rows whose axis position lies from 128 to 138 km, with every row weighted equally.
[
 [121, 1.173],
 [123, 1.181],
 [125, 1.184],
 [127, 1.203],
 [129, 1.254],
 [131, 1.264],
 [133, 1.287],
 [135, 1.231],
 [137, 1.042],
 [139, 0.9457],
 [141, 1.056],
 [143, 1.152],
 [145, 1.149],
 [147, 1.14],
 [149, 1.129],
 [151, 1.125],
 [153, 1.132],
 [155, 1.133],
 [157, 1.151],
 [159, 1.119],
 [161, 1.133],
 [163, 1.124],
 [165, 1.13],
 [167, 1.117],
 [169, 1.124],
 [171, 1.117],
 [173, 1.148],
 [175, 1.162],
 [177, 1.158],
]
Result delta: 0.828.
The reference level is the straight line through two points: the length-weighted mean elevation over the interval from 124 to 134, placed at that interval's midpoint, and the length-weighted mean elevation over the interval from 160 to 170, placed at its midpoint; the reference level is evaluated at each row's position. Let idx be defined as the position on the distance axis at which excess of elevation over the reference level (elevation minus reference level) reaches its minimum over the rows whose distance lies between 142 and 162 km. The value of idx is 149 km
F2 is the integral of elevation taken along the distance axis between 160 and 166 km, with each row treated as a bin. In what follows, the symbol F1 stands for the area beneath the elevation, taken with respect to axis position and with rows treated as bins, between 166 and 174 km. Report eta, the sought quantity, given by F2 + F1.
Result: 16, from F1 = 9.0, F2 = 6.8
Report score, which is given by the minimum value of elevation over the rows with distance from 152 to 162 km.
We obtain 1.119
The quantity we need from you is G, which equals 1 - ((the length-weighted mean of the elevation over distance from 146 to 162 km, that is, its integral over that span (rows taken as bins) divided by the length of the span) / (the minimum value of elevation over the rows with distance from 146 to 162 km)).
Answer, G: -0.012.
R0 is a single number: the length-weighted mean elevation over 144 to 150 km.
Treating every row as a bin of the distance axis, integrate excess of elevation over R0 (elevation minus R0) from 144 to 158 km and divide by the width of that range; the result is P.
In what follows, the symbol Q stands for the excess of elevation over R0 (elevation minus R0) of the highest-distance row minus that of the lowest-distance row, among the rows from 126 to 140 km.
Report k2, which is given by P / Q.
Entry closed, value 0.01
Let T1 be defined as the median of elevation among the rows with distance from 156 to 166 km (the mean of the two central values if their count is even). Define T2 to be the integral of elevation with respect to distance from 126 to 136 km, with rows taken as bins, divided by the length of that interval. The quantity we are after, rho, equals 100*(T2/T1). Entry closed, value 110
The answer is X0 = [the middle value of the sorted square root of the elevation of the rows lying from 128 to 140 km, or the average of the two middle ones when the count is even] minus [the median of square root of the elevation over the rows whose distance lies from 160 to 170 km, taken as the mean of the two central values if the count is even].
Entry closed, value 0.05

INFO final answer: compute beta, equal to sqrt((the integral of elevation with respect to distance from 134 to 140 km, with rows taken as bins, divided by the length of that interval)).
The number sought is 1.04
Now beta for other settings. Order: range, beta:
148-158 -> 1.06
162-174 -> 1.06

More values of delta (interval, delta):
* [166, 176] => 0.882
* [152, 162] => 0.882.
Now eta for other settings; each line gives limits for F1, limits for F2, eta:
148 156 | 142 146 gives 14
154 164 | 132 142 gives 22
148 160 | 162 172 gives 25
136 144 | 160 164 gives 13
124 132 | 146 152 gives 17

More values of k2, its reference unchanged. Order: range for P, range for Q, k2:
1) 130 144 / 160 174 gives 0.02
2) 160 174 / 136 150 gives -0.14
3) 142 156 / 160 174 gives -0.15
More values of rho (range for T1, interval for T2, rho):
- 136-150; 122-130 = 107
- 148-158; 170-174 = 100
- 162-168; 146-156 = 101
